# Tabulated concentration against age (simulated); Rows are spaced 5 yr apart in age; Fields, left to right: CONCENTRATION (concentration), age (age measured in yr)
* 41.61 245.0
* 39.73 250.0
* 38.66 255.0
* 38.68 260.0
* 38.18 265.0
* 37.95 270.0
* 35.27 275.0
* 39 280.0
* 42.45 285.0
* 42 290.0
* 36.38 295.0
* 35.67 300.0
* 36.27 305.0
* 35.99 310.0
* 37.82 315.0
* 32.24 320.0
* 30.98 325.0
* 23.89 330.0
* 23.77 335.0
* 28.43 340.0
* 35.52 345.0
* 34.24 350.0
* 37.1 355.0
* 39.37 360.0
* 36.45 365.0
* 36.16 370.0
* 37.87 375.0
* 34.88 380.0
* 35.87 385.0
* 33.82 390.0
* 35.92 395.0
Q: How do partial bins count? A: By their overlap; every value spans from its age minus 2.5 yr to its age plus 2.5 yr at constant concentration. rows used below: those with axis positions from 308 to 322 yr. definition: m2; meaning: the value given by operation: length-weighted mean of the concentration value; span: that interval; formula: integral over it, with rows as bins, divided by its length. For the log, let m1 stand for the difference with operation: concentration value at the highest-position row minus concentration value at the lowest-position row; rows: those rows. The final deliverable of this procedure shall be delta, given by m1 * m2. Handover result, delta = -133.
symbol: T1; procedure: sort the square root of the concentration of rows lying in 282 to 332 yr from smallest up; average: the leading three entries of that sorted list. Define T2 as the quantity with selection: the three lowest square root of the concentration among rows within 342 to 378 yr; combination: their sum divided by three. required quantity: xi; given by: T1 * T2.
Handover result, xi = 31.9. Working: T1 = 5.4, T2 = 5.9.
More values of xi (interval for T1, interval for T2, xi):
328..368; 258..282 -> 30.7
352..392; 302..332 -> 31.7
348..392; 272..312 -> 35.0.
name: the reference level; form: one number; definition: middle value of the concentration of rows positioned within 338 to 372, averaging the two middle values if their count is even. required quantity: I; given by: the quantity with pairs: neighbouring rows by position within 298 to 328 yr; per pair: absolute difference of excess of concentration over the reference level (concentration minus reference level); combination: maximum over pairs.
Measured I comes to 6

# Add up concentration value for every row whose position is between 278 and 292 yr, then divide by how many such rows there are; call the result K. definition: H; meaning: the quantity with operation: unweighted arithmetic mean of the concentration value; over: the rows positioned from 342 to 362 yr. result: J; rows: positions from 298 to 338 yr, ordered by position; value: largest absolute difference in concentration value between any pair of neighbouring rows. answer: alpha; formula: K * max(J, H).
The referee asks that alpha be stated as 1504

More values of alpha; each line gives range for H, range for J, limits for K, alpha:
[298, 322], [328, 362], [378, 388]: 1259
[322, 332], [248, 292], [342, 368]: 1002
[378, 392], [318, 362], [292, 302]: 1256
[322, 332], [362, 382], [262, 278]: 1019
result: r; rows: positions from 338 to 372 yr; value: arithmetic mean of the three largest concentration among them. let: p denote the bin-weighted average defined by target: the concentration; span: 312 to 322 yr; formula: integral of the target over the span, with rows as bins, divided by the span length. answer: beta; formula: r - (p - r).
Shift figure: 40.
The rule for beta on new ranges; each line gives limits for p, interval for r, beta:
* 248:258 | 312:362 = 37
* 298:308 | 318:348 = 30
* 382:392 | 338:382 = 41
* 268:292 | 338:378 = 37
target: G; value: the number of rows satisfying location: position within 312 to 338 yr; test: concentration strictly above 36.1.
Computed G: 1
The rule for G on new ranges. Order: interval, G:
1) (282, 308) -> 4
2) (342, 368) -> 3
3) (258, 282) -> 4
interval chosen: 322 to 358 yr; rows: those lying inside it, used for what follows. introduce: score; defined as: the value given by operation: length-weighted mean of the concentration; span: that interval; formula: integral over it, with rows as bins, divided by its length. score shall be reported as 30.7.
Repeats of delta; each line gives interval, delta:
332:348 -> 343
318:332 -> -243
